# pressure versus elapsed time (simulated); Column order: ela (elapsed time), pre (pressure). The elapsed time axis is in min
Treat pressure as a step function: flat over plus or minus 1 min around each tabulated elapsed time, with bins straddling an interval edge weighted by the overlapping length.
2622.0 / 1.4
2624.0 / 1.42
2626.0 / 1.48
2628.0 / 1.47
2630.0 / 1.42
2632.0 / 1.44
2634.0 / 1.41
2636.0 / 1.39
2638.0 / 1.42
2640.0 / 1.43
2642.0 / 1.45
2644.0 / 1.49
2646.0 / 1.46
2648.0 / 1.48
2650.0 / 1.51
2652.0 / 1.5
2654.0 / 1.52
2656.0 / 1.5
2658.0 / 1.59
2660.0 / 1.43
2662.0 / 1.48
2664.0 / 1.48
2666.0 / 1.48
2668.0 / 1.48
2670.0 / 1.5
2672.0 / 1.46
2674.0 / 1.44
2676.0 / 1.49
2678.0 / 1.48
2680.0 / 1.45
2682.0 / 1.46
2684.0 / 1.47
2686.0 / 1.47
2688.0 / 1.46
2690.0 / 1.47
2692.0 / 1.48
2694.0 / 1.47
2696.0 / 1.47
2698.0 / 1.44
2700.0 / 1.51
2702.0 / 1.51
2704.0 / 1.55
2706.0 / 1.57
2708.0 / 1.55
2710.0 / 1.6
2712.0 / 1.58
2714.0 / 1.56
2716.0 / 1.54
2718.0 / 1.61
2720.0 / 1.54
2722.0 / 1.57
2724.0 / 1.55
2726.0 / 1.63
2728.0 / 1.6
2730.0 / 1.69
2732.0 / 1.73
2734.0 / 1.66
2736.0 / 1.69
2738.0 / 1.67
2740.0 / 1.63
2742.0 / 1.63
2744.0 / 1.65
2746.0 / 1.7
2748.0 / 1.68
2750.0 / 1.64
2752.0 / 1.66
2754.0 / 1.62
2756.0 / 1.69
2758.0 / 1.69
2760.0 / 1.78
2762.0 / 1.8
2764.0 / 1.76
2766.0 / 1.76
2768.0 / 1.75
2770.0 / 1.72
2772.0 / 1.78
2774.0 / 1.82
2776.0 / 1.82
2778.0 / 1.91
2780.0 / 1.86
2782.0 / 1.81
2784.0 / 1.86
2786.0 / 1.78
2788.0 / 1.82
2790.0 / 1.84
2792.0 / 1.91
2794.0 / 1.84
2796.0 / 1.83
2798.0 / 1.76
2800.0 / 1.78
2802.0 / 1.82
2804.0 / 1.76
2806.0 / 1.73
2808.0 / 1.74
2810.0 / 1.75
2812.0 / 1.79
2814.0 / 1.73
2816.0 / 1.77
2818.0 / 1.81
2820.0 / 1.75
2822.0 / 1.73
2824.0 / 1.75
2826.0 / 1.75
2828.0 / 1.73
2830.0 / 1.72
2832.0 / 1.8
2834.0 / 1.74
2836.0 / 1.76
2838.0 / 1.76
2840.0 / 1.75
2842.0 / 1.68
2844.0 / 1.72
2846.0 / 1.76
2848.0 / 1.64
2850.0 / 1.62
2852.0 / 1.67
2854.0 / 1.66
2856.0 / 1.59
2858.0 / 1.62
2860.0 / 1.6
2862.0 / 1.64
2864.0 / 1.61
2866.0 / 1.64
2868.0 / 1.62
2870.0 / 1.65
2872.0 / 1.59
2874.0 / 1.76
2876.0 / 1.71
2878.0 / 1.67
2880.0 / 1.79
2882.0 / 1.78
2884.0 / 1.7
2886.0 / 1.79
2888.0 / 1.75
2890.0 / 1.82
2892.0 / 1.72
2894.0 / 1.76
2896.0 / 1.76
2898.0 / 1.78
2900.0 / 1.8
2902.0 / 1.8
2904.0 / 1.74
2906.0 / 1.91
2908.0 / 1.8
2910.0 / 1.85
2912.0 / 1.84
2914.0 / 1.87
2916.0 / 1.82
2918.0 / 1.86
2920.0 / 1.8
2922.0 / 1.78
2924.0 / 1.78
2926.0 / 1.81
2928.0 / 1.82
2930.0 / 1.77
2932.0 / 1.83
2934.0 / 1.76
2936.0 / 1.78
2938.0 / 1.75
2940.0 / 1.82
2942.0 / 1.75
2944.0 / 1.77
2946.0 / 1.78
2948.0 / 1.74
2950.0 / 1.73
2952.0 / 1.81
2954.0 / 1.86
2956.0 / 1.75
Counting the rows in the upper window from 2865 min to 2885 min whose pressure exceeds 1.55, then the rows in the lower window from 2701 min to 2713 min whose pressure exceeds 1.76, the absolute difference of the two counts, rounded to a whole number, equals 10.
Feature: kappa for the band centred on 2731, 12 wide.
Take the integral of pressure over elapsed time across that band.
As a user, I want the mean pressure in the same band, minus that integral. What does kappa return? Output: -18.3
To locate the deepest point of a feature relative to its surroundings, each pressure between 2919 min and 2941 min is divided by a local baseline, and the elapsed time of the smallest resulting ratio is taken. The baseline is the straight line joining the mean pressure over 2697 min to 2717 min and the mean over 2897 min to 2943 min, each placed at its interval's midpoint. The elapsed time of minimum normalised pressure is 2938.0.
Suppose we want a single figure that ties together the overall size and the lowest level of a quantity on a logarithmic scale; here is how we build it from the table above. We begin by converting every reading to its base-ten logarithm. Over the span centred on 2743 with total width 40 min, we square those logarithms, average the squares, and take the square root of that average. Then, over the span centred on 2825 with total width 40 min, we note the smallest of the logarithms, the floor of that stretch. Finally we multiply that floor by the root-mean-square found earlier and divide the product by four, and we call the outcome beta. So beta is 0.013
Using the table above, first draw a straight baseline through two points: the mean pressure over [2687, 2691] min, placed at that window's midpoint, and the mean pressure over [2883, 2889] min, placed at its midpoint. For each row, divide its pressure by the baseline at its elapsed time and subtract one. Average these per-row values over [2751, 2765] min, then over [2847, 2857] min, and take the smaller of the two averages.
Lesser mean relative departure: -0.04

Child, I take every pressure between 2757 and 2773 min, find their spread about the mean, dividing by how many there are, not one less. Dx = 0.033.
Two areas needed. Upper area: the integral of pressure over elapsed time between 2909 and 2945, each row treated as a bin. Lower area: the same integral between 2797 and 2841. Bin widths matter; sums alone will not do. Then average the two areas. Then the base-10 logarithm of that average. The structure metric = 1.9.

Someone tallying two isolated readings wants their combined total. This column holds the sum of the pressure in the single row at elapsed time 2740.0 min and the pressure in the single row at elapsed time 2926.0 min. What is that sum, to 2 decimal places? 3.44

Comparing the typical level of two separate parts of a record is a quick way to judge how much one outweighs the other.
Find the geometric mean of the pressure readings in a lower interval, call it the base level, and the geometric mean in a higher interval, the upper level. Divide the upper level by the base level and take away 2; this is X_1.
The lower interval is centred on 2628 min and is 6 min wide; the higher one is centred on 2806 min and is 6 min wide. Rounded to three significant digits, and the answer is -0.803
